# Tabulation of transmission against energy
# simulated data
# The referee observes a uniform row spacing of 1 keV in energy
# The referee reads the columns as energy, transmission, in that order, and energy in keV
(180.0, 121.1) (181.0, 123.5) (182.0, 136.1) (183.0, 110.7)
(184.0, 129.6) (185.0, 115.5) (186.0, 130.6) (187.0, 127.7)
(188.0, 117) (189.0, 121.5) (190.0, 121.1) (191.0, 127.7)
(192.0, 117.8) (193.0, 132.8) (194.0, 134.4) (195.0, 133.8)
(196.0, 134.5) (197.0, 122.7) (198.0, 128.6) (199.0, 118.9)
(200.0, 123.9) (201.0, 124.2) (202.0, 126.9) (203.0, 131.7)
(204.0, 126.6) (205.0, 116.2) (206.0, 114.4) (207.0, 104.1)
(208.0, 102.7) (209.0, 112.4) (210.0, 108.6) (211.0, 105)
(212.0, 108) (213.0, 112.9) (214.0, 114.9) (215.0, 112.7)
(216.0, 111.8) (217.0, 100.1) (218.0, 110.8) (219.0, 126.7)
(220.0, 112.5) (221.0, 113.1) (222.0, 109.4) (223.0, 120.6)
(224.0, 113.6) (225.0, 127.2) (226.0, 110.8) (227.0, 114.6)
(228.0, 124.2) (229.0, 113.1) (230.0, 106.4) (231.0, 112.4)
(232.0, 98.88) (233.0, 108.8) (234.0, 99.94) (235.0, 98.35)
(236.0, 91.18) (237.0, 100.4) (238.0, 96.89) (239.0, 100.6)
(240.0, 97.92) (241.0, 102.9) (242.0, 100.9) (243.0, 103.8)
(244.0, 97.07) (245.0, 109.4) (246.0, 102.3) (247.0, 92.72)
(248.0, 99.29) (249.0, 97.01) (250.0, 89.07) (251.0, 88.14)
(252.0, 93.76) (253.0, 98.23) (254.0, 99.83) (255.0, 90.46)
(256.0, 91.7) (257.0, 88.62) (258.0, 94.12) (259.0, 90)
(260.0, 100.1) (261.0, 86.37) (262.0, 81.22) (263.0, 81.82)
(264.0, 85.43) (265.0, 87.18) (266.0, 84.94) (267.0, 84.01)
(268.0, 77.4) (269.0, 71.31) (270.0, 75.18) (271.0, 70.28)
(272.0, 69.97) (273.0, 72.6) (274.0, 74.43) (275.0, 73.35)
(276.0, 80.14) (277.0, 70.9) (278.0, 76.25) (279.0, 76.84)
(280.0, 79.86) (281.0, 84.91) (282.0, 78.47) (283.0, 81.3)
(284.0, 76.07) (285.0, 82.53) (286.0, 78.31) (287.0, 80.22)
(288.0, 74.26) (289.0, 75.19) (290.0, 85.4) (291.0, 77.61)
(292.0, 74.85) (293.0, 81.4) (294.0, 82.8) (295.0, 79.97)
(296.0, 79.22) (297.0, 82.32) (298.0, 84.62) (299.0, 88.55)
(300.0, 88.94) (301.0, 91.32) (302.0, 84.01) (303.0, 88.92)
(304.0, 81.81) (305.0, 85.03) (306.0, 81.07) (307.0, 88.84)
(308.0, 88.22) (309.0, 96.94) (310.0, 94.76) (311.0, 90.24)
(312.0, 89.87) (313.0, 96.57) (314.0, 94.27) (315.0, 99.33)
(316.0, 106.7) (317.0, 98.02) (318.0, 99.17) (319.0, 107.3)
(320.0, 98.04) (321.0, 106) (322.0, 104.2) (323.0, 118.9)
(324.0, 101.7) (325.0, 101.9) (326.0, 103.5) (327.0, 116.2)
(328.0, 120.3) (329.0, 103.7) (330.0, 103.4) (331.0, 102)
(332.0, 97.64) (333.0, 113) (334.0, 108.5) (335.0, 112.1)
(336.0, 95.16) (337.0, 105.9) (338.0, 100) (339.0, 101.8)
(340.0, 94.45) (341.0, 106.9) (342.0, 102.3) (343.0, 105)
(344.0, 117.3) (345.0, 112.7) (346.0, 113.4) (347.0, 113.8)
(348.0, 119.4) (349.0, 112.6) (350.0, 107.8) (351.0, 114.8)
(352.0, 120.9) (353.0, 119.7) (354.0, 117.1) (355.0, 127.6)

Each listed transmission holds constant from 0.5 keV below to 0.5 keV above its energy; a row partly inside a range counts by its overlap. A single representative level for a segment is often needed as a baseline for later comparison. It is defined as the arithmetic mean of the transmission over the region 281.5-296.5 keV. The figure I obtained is 79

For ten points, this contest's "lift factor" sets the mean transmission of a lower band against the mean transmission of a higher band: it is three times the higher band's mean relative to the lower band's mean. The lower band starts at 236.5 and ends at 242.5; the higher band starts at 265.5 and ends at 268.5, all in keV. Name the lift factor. 2.5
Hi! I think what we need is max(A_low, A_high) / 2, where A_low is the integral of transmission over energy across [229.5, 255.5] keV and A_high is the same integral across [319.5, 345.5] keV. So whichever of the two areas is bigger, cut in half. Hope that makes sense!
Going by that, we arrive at 1376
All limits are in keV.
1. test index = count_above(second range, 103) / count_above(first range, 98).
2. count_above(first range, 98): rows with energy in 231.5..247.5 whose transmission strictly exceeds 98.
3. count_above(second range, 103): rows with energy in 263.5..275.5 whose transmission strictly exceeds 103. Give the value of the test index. 0.0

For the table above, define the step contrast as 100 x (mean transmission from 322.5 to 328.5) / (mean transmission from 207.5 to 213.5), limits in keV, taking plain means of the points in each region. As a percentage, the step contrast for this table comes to 102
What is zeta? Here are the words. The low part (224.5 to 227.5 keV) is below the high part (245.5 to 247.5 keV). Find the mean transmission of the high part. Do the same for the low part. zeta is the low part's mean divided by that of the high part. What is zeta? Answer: 1.21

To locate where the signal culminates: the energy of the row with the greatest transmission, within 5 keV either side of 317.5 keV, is 319.0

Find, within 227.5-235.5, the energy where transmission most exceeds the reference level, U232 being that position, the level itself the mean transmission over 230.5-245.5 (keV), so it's 228.0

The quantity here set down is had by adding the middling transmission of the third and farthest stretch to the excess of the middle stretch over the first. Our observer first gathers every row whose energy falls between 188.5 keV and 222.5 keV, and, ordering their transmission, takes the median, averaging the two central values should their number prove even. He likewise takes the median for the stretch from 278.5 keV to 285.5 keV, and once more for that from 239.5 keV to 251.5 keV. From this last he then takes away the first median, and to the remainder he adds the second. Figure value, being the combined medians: 61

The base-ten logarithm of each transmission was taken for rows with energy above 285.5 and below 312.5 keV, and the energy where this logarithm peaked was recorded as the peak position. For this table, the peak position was 309.0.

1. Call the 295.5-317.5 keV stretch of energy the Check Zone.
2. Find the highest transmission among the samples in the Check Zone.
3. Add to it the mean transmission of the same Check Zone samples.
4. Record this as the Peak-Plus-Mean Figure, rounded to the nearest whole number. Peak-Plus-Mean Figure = 197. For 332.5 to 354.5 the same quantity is 231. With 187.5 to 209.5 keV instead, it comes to 257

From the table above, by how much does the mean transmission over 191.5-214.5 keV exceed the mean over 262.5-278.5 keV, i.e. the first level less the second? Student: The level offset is 43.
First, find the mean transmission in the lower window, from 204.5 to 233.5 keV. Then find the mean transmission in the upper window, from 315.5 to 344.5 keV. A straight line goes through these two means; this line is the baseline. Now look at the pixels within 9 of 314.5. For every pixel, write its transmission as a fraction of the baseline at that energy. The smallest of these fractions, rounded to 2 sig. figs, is 0.76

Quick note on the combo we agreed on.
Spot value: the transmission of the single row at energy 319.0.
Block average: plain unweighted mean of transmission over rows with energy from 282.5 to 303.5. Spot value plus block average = 189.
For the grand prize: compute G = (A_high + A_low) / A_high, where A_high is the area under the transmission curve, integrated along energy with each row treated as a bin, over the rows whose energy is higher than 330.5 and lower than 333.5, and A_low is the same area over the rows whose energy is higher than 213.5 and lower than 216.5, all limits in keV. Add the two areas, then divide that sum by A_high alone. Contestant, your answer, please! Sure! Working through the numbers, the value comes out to 2.1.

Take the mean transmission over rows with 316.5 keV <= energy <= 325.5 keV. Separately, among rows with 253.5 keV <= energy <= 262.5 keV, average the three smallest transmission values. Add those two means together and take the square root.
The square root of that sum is 13.8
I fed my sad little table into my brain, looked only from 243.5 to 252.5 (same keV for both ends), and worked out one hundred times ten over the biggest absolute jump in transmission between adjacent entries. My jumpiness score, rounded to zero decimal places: 81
